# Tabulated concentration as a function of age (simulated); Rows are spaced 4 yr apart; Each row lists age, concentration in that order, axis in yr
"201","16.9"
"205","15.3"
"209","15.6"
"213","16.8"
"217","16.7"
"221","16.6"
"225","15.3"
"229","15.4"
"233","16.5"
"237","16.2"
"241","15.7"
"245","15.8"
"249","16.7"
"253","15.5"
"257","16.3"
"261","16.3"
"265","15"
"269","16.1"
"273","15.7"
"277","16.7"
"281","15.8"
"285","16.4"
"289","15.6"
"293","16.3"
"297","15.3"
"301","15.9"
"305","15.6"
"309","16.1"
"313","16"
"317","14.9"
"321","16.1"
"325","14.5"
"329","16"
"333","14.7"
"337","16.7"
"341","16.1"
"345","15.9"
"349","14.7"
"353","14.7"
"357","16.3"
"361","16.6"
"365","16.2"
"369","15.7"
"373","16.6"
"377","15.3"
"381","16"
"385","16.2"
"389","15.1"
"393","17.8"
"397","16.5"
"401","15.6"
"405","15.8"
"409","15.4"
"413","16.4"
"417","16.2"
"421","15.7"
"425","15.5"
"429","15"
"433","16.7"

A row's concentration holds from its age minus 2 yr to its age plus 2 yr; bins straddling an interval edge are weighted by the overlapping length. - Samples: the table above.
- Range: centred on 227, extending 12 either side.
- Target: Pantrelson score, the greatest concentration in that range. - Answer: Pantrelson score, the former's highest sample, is 16.7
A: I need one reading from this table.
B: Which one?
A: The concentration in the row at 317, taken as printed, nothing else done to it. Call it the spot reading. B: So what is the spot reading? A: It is 14.9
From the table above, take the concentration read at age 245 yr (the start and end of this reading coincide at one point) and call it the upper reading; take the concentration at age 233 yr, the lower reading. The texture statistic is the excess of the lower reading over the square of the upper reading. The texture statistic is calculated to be -233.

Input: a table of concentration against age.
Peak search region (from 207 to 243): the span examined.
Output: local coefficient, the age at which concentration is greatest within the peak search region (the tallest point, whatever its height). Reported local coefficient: 213 yr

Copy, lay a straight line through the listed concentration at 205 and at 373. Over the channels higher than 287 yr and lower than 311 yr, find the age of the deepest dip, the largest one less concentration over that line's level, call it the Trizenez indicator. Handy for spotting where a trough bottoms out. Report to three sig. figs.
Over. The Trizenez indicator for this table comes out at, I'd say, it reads 297 yr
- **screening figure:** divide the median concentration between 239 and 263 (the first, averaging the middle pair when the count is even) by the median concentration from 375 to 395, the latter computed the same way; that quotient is 1.00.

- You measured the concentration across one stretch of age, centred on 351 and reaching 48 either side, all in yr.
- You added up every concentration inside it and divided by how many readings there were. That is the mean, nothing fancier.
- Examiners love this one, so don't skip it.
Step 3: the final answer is 15.8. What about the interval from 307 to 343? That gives 15.7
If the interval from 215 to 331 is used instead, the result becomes 15.9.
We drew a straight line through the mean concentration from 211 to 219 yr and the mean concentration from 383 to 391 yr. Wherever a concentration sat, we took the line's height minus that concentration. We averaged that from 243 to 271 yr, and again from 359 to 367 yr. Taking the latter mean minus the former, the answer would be -1.1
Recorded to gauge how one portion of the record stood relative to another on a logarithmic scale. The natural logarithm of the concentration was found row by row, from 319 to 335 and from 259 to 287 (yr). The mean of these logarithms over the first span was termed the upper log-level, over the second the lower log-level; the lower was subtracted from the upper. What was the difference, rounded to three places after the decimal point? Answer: -0.044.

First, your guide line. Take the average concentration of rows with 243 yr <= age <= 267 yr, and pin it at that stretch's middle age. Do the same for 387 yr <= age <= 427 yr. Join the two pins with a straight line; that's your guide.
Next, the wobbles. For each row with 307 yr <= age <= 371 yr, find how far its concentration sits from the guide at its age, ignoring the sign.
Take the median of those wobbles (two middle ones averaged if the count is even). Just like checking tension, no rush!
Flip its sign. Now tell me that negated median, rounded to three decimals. -0.303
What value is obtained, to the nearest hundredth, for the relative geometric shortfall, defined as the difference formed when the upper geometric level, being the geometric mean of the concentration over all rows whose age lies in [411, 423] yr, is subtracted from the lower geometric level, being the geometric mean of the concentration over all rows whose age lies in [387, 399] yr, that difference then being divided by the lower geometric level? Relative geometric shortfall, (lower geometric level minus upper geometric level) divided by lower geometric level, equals 0.02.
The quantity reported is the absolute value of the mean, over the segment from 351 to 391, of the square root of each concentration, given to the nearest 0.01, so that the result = 3.98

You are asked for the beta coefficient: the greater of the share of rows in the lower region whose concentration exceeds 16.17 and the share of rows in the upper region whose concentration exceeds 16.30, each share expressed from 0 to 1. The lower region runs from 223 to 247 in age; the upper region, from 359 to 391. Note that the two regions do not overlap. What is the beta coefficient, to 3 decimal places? 0.333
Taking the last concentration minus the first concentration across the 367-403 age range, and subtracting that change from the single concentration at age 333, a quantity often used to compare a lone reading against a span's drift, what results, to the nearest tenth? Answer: 14.8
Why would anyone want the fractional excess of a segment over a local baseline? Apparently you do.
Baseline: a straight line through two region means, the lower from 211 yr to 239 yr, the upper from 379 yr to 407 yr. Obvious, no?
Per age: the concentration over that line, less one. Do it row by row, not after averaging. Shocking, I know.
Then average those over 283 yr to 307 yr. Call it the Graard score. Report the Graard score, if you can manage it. -0.021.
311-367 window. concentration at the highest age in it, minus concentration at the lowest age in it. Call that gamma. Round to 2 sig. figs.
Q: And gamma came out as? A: 0.20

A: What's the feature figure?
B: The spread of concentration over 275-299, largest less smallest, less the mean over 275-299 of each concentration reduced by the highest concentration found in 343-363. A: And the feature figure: 2.0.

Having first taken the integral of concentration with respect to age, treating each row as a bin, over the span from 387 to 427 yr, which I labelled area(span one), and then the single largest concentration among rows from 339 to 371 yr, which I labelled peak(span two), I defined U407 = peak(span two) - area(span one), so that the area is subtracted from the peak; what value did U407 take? -623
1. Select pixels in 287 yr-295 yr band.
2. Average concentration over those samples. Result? 15.95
